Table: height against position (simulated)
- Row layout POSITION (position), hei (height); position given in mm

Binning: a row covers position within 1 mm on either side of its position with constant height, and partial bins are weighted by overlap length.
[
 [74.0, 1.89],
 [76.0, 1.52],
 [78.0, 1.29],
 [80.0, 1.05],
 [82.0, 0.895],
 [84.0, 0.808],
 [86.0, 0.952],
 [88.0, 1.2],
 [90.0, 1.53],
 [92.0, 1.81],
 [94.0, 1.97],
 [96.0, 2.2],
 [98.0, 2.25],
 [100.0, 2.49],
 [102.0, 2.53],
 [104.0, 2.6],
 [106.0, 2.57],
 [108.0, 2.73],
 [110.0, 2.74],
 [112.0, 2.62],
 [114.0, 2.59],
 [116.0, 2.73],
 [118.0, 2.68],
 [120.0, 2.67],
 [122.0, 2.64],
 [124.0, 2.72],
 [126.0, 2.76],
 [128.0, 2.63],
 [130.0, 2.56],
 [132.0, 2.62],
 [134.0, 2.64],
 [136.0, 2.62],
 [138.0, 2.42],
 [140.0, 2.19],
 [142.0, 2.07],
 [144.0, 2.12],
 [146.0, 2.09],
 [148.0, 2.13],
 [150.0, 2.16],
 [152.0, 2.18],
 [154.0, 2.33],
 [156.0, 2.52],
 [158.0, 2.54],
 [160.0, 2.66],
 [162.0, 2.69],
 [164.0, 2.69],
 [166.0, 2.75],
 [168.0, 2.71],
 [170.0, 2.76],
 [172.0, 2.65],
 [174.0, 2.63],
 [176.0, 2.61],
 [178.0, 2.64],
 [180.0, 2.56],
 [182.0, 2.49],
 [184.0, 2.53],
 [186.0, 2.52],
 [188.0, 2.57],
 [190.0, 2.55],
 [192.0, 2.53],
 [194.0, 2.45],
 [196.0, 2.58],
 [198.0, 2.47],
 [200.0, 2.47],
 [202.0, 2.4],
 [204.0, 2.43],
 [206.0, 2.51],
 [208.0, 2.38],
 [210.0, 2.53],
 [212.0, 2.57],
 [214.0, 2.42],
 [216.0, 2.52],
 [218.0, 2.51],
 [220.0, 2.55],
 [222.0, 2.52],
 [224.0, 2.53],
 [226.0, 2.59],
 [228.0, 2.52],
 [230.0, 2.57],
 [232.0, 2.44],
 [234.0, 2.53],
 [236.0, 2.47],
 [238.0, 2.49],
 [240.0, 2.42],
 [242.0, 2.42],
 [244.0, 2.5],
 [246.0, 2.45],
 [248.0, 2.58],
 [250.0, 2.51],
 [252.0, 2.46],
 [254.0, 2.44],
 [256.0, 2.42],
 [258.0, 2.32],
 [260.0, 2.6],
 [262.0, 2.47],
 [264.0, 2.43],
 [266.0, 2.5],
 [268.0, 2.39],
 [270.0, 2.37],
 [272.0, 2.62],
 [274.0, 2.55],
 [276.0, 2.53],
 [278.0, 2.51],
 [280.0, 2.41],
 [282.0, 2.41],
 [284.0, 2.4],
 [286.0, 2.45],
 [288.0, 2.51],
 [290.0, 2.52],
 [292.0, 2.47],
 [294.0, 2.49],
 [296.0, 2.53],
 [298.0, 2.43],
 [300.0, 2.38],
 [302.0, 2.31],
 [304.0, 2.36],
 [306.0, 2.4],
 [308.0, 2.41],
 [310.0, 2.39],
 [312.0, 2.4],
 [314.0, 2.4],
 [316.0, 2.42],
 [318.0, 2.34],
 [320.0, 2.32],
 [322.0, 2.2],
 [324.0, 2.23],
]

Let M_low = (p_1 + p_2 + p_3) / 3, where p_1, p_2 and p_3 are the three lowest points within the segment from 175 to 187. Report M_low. 2.51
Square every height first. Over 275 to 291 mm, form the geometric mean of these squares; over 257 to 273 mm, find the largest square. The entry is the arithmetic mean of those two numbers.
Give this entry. 6.5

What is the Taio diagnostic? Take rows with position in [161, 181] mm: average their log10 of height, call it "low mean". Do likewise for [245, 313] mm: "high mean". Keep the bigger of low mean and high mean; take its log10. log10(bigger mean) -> -0.370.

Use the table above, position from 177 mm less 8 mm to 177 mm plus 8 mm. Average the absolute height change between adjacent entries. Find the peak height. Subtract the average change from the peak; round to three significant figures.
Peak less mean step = 2.71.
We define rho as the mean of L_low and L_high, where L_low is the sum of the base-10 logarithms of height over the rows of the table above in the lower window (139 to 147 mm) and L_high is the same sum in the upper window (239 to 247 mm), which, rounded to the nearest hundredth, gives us 1.43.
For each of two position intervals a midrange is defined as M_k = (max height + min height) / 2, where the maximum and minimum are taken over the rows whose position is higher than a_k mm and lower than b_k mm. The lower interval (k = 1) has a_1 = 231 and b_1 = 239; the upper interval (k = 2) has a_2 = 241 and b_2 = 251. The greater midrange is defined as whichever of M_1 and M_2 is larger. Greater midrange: 2.500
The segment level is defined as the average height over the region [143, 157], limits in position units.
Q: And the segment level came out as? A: 2.22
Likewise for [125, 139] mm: 2.61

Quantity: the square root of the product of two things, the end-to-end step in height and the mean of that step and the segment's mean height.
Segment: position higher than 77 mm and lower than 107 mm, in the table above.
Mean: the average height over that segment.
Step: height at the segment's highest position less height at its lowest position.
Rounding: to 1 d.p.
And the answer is 1.4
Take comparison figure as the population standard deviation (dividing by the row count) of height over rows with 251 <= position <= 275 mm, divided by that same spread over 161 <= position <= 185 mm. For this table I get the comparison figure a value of 1.1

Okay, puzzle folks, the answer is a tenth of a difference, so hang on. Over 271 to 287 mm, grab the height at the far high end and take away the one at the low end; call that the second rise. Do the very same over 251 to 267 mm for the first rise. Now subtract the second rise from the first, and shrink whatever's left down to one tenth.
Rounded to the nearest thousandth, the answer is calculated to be 0.021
